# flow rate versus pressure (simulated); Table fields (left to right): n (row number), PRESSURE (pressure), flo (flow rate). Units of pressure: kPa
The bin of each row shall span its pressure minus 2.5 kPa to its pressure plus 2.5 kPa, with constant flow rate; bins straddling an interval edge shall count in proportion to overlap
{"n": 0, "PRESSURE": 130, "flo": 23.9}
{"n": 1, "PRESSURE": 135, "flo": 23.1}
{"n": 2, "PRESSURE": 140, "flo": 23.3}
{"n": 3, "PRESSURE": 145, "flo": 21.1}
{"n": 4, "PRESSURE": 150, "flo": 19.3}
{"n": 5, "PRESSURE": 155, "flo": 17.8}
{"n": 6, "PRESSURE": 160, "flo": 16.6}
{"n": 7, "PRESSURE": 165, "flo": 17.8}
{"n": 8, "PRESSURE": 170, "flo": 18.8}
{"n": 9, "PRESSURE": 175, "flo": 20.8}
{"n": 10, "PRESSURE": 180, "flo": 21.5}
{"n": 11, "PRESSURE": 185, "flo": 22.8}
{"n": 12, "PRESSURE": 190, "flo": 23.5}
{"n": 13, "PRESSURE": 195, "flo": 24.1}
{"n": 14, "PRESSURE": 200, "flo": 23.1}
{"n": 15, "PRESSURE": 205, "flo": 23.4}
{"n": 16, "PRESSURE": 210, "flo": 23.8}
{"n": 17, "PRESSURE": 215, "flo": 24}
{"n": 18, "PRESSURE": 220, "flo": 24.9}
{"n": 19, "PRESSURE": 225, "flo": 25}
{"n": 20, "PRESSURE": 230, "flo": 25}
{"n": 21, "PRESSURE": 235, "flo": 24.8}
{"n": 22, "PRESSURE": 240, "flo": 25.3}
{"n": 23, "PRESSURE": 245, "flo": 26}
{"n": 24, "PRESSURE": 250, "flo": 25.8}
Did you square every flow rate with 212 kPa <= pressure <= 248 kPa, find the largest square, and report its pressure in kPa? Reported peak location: 245 kPa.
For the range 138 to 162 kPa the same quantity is 140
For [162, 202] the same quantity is 195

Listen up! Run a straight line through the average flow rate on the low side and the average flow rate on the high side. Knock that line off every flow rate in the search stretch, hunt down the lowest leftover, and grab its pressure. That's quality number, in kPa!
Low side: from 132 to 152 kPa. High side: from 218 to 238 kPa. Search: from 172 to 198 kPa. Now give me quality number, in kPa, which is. 175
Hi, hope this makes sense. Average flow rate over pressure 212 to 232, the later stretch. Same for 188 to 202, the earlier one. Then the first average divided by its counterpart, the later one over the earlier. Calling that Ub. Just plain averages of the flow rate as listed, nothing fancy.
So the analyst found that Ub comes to 1.05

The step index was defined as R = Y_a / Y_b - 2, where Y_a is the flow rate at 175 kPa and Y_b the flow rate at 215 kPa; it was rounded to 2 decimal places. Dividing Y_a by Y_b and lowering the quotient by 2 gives -1.13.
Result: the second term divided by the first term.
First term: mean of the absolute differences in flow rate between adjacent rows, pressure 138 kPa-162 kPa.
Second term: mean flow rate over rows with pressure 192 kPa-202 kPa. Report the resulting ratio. 14.1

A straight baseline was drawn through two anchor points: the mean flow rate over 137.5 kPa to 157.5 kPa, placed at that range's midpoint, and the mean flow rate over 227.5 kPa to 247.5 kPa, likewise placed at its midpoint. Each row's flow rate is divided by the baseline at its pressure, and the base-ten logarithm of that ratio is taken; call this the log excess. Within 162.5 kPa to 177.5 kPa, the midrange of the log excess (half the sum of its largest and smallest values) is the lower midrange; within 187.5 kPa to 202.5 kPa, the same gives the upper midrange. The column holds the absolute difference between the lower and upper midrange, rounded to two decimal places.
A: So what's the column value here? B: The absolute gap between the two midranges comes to 0.06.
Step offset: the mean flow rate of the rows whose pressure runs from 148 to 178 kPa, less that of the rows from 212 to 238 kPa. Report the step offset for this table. -6.2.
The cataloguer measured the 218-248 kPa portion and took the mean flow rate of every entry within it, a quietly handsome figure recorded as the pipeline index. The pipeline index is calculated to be 25.2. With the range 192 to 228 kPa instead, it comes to 24.0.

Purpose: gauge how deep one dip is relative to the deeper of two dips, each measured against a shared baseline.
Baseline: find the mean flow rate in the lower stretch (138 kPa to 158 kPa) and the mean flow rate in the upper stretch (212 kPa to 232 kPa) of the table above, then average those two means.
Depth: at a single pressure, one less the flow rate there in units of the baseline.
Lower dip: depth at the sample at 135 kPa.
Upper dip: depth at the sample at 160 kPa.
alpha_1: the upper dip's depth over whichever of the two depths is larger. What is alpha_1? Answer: 1.00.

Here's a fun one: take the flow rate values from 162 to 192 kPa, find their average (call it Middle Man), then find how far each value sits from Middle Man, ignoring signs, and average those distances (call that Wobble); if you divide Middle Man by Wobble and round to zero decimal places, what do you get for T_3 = 12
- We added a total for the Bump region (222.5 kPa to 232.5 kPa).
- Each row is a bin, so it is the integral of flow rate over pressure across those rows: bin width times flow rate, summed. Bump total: 250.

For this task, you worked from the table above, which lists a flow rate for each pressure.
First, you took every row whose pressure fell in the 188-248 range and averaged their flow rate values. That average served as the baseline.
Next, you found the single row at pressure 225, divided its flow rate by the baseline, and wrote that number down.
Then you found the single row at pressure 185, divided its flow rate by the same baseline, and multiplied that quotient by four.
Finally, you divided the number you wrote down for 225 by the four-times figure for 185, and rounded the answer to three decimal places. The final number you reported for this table 0.274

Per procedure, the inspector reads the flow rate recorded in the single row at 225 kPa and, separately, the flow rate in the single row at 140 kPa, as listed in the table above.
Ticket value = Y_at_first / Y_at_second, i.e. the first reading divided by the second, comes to 1.07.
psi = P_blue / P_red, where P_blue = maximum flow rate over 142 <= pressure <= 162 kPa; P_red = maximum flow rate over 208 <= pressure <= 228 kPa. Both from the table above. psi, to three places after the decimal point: 0.844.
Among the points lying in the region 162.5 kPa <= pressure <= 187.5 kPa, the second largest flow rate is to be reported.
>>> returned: 21.5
